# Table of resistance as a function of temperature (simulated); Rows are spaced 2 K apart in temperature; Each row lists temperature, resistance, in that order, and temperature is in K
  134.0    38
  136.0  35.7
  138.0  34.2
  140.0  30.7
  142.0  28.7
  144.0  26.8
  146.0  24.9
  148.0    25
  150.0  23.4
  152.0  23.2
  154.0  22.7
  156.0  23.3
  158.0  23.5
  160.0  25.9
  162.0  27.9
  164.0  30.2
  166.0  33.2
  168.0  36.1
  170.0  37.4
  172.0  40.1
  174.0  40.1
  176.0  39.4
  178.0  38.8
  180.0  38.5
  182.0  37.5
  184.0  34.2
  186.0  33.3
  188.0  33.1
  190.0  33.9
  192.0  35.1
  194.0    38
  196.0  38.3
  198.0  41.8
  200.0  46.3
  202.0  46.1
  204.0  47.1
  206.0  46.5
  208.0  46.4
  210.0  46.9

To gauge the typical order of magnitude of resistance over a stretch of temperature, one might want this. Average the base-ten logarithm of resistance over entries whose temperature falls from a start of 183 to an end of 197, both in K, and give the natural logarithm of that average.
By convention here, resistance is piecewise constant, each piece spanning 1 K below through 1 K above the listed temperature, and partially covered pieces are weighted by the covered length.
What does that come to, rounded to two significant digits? 0.44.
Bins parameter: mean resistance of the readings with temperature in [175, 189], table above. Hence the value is 36.4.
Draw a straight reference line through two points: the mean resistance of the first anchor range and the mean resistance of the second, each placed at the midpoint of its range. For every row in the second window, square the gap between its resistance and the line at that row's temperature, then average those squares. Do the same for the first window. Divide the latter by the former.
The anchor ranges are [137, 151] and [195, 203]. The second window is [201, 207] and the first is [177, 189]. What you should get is 4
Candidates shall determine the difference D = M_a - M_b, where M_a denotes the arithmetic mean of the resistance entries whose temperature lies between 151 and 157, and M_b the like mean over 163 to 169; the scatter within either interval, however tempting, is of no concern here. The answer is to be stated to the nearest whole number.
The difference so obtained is -10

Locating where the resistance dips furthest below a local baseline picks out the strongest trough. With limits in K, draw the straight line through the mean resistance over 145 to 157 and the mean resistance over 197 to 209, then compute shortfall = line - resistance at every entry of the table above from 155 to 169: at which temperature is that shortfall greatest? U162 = 158.0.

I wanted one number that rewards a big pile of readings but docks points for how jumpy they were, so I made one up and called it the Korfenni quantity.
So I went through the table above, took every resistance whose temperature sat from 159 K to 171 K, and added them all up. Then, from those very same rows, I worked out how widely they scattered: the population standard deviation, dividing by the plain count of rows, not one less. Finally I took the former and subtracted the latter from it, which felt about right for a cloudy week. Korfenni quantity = 187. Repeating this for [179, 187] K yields 141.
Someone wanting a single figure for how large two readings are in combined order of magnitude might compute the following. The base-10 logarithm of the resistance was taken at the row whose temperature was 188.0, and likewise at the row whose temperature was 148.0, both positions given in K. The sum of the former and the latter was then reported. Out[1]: 2.92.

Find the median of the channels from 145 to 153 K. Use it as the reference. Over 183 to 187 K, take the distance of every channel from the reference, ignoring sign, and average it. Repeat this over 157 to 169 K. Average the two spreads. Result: 7.57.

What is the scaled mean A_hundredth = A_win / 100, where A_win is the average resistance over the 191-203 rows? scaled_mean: 0.409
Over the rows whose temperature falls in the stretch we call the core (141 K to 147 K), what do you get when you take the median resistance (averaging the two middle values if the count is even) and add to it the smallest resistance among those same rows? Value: 52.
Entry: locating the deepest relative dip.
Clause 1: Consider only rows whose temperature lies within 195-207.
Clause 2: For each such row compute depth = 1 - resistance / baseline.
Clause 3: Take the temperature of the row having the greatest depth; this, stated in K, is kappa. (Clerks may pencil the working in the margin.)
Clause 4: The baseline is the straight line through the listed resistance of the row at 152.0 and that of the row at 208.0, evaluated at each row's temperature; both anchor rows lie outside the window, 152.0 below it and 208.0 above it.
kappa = 196.0 K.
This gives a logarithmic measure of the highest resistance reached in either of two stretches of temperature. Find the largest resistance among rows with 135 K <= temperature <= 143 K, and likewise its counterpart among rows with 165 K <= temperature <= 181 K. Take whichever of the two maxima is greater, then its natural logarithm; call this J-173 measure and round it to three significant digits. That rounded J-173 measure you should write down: 3.69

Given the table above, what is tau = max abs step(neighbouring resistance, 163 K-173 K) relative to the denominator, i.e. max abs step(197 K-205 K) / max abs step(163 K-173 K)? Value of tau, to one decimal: 1.5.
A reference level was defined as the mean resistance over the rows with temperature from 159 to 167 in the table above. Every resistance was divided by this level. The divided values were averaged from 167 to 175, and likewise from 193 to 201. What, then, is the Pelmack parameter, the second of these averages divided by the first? 1.1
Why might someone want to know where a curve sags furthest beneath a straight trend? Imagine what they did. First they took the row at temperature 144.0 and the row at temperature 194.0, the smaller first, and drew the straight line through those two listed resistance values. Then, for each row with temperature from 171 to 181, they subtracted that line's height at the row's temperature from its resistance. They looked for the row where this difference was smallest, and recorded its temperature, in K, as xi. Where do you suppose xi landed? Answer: 180.0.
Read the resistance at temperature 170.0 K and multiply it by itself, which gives 1399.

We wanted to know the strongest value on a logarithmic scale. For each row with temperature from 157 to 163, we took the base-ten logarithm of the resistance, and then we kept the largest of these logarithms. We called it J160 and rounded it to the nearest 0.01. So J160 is 1.45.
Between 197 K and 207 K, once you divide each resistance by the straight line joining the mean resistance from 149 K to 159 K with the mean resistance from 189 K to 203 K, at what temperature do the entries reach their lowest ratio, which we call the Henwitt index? 198.0 K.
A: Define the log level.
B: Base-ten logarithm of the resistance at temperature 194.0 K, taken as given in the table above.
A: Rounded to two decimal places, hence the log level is 1.58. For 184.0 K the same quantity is 1.53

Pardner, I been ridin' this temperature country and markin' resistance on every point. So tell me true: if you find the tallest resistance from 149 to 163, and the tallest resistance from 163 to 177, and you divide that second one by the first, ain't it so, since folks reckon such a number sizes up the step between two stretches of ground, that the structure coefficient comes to 1.44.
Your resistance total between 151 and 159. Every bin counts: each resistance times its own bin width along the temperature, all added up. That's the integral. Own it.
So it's 185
